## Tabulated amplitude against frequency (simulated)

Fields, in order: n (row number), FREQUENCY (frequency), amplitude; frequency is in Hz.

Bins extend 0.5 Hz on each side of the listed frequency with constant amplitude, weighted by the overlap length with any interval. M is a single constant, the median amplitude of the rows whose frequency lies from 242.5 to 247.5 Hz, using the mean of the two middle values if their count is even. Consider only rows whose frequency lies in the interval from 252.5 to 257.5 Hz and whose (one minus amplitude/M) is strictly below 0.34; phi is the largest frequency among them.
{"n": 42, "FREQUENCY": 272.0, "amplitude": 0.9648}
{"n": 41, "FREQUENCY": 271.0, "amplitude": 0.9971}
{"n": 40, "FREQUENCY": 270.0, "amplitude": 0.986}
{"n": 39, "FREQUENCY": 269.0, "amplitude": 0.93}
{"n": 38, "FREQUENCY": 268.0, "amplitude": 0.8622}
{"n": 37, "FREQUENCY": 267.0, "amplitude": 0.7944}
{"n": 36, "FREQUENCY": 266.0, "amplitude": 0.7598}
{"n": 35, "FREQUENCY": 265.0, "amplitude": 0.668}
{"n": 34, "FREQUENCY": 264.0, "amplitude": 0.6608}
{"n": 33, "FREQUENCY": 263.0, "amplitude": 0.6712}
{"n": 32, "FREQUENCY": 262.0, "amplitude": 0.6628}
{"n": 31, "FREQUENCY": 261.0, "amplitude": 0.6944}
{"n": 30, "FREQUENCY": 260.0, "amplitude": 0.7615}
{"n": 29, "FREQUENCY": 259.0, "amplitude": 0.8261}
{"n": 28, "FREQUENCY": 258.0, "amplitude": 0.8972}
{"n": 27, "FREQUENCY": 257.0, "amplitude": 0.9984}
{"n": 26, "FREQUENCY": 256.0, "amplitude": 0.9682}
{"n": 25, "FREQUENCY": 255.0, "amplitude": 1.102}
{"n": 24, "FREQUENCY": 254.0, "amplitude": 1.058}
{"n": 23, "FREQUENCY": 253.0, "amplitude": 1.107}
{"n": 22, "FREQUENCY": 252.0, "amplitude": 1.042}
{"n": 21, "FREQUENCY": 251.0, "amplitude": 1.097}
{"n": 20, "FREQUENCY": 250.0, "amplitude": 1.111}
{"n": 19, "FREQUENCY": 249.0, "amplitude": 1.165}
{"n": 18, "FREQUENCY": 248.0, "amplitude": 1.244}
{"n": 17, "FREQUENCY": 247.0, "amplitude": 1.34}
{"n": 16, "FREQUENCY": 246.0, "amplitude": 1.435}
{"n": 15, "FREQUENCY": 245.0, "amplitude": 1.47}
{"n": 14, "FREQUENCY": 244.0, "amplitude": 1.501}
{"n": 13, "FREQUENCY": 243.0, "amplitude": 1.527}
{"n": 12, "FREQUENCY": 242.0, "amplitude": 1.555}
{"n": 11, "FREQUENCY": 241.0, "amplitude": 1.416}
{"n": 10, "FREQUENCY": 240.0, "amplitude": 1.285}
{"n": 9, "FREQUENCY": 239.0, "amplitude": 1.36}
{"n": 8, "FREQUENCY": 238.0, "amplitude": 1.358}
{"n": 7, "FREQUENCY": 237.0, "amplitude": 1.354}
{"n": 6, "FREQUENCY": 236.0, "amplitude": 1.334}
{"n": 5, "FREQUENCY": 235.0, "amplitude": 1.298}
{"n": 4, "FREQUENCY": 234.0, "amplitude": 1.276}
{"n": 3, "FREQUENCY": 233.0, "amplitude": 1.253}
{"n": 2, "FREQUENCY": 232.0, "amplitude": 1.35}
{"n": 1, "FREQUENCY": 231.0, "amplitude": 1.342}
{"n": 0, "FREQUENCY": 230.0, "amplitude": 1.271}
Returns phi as 257.0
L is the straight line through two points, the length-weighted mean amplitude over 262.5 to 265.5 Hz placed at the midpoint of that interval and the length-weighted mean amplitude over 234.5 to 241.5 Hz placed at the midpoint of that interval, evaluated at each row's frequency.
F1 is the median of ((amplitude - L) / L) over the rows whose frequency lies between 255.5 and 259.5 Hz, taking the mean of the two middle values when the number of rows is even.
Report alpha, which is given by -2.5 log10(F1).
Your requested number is 2.5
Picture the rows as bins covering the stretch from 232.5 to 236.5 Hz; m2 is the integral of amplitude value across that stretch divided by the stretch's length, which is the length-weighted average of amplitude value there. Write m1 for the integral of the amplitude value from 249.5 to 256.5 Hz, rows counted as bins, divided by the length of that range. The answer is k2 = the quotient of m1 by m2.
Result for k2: 0.83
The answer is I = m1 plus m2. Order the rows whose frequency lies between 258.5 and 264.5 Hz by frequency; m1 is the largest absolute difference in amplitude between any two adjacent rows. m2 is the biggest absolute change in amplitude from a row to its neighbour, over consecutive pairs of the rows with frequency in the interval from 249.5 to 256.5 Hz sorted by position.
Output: 0.20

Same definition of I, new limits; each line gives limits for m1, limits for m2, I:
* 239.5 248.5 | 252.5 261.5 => 0.27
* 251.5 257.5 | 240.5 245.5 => 0.27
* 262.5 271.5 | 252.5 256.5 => 0.23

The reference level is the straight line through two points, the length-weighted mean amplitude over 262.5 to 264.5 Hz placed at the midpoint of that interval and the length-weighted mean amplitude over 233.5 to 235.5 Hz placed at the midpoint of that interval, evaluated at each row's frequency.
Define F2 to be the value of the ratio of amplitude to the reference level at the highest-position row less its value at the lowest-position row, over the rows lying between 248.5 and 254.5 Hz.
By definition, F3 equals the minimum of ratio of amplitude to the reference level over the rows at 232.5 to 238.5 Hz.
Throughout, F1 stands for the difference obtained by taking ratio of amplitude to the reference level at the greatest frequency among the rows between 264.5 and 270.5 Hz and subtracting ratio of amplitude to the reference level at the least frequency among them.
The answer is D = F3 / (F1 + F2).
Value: 1.1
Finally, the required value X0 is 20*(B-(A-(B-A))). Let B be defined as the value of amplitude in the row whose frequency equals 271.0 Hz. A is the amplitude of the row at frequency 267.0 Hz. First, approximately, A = 0.7944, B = 0.9971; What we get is 8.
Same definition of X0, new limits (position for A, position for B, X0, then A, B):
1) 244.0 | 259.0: -27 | 1.501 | 0.8261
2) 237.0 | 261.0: -26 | 1.354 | 0.6944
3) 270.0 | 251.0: 4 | 0.986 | 1.097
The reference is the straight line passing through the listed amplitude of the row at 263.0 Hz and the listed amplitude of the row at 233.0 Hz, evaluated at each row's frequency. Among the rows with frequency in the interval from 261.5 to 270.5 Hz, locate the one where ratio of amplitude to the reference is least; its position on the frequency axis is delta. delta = 262.0 Hz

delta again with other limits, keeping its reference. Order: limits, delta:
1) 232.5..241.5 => 233.0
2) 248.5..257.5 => 252.0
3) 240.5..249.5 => 249.0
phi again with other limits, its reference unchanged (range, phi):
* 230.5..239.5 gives 239.0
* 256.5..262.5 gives 257.0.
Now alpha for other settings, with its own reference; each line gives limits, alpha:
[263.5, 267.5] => 2.1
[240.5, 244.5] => 1.5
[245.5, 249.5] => 1.9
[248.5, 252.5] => 2.7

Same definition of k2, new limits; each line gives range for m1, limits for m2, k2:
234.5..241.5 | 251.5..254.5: 1.26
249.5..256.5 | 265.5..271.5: 1.20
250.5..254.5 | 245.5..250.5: 0.85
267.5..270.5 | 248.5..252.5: 0.84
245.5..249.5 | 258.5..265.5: 1.83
